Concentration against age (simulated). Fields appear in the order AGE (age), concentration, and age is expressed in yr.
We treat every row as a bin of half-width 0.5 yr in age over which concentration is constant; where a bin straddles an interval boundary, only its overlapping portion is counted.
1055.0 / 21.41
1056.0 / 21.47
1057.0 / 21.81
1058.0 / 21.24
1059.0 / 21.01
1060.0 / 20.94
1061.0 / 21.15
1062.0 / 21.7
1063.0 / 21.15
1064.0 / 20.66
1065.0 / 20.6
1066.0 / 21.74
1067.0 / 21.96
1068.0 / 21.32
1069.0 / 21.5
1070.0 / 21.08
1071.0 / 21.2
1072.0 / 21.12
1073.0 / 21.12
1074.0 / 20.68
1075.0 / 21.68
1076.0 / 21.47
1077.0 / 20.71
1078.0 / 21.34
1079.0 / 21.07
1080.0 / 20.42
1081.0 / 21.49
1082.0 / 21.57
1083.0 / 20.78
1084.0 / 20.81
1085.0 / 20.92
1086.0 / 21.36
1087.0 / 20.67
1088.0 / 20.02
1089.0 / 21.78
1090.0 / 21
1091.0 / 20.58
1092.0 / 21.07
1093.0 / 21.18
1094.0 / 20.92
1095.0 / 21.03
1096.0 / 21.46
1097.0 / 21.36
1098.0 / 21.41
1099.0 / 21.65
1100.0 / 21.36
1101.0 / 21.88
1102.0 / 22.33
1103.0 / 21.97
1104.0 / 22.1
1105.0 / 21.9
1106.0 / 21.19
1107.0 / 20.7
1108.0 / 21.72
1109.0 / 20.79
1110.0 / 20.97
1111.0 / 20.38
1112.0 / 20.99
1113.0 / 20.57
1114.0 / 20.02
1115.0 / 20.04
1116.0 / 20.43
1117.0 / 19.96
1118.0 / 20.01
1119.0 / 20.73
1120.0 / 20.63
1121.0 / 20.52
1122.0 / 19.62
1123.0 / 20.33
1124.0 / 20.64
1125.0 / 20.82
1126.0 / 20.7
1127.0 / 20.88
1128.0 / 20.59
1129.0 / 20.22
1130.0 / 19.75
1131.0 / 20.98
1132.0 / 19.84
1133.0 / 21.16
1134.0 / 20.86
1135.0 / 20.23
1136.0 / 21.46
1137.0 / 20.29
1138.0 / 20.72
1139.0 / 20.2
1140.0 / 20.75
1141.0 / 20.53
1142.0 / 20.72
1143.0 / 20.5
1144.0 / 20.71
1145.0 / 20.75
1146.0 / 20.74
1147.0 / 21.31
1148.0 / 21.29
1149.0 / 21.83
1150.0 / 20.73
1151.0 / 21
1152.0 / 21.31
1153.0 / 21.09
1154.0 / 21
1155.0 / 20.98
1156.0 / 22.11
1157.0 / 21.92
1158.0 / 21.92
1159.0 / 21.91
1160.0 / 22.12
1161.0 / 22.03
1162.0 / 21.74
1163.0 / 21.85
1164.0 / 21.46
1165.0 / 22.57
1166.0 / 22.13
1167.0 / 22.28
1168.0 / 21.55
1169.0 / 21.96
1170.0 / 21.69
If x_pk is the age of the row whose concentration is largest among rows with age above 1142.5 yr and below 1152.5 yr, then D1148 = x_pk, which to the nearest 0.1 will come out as 1149.0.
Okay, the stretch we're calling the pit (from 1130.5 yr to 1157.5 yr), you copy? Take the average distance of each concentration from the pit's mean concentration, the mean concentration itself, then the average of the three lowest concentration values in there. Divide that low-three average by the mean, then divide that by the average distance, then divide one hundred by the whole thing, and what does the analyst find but 42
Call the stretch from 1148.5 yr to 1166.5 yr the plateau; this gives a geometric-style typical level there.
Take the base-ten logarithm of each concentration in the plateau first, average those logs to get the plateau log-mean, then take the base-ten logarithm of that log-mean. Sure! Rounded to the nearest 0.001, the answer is 0.126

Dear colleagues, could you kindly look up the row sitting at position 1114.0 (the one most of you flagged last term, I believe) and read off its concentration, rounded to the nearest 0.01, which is 20.02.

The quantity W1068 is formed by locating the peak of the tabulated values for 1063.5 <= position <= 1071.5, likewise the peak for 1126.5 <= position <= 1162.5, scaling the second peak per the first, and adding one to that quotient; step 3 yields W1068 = 2.01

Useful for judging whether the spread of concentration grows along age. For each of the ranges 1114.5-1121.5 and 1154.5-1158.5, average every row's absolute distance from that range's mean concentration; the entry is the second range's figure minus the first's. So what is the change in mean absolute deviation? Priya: 0.10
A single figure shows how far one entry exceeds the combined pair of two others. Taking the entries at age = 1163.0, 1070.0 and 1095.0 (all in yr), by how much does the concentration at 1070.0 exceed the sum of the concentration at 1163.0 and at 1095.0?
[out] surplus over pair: -21.8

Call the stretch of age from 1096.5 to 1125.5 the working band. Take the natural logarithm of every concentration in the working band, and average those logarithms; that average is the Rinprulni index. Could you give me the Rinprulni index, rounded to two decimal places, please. 3.04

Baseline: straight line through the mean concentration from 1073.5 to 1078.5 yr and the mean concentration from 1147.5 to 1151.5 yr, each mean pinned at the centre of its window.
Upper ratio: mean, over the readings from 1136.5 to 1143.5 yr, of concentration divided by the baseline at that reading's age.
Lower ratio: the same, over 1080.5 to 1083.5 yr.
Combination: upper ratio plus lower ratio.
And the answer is 1.973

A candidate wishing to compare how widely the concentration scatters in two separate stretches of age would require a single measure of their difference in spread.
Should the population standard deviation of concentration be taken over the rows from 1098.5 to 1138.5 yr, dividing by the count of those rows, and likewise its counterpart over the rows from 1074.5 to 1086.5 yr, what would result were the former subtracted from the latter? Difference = -0.29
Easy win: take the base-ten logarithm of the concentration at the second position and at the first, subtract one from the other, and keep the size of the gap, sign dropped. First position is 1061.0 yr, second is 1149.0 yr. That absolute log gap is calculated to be 0.014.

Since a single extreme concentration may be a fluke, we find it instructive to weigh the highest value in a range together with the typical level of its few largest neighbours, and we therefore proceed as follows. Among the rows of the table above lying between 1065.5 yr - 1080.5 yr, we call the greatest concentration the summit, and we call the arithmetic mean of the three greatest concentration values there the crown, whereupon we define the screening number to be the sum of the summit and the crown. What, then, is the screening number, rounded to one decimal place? 43.8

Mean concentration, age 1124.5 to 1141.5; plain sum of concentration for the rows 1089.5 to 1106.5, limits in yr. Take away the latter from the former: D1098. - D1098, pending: -344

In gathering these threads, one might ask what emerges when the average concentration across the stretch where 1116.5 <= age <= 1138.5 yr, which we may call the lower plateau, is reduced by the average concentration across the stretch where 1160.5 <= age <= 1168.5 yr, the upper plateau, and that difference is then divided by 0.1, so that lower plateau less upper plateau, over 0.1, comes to -15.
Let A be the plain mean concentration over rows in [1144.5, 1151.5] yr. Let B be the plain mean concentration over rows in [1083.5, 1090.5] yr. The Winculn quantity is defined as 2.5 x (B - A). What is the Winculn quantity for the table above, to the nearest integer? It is 0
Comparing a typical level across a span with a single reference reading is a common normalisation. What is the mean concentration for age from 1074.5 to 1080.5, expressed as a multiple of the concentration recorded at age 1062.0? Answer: 0.97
